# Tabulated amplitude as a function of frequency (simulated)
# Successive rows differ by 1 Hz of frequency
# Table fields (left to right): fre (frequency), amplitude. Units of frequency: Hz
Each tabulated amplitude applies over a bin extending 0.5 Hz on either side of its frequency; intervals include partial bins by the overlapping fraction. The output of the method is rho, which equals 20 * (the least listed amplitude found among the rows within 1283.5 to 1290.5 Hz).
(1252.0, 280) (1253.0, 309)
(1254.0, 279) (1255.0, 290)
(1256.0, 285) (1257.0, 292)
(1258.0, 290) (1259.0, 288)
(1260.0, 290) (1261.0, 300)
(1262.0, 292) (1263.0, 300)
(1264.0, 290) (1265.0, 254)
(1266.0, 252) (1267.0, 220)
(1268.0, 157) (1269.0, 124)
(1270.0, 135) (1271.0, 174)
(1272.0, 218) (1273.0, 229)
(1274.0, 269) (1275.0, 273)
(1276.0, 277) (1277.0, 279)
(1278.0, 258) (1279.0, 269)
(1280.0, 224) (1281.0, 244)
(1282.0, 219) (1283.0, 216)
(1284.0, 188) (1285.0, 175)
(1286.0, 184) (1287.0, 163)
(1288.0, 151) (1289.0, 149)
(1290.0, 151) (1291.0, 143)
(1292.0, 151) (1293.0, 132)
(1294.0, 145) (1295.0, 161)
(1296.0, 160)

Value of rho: 2980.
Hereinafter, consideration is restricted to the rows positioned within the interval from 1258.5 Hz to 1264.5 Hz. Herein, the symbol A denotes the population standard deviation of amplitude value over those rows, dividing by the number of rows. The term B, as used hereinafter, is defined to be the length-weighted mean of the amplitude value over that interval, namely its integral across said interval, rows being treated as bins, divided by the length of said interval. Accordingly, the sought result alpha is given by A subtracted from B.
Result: 288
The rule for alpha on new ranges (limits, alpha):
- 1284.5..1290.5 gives 149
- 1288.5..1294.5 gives 139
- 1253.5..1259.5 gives 283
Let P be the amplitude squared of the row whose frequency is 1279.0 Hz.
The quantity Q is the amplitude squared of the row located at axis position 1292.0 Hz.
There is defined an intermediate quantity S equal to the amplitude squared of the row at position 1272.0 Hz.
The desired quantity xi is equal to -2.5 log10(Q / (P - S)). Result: 0.1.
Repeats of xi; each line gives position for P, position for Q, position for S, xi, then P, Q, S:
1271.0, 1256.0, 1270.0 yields -2.1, 30276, 81225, 18225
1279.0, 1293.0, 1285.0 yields 0.9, 72361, 17424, 30625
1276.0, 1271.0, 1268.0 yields 0.6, 76729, 30276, 24649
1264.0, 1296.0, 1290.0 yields 0.9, 84100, 25600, 22801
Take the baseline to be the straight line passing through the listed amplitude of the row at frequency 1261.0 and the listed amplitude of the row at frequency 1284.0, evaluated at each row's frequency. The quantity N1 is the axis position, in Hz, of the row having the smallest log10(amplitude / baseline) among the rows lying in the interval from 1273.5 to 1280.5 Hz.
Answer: 1280.0 Hz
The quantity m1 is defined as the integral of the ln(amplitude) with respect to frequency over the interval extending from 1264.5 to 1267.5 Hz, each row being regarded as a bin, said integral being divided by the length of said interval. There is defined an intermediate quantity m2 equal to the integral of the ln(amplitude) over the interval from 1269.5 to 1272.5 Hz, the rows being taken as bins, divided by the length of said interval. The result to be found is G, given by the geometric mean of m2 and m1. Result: 5.32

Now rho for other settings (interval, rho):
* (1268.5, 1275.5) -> 2480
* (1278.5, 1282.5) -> 4380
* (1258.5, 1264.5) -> 5760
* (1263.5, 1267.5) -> 4400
